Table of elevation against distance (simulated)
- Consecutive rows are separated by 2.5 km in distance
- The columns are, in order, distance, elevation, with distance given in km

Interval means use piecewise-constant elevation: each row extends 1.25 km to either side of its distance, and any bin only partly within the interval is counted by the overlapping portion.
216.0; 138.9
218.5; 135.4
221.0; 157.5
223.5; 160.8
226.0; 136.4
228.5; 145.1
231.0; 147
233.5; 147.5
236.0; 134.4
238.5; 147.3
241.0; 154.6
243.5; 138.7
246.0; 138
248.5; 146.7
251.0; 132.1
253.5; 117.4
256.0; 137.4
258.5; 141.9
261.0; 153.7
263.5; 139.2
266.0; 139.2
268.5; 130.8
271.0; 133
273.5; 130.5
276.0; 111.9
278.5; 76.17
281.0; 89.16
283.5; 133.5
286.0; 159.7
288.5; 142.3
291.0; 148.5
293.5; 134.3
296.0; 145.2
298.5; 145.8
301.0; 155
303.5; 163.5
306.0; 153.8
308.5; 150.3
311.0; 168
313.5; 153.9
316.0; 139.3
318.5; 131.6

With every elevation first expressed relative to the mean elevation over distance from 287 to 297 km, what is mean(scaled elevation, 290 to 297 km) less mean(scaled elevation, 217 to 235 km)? -0.031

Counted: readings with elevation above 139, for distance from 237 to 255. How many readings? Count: 3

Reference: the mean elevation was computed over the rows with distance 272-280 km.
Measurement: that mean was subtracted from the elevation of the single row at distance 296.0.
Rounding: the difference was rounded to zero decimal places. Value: 39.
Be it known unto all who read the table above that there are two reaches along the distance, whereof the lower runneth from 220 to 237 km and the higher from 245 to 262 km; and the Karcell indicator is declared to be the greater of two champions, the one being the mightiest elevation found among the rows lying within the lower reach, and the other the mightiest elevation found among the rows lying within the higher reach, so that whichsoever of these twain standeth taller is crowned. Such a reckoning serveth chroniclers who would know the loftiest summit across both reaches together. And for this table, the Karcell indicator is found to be 161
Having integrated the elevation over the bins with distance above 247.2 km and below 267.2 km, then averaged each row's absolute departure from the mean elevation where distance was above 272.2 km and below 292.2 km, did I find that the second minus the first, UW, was -2745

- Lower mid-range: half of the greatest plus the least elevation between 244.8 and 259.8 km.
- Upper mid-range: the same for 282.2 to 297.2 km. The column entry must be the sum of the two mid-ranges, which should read 279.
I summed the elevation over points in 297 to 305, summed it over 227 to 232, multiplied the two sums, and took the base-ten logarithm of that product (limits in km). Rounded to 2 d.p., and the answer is 5.13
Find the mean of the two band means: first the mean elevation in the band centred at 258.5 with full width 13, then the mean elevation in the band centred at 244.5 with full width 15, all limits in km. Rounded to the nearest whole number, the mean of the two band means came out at 140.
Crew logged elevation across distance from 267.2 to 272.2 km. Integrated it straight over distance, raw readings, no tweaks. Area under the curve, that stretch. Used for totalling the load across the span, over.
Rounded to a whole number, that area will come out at 660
